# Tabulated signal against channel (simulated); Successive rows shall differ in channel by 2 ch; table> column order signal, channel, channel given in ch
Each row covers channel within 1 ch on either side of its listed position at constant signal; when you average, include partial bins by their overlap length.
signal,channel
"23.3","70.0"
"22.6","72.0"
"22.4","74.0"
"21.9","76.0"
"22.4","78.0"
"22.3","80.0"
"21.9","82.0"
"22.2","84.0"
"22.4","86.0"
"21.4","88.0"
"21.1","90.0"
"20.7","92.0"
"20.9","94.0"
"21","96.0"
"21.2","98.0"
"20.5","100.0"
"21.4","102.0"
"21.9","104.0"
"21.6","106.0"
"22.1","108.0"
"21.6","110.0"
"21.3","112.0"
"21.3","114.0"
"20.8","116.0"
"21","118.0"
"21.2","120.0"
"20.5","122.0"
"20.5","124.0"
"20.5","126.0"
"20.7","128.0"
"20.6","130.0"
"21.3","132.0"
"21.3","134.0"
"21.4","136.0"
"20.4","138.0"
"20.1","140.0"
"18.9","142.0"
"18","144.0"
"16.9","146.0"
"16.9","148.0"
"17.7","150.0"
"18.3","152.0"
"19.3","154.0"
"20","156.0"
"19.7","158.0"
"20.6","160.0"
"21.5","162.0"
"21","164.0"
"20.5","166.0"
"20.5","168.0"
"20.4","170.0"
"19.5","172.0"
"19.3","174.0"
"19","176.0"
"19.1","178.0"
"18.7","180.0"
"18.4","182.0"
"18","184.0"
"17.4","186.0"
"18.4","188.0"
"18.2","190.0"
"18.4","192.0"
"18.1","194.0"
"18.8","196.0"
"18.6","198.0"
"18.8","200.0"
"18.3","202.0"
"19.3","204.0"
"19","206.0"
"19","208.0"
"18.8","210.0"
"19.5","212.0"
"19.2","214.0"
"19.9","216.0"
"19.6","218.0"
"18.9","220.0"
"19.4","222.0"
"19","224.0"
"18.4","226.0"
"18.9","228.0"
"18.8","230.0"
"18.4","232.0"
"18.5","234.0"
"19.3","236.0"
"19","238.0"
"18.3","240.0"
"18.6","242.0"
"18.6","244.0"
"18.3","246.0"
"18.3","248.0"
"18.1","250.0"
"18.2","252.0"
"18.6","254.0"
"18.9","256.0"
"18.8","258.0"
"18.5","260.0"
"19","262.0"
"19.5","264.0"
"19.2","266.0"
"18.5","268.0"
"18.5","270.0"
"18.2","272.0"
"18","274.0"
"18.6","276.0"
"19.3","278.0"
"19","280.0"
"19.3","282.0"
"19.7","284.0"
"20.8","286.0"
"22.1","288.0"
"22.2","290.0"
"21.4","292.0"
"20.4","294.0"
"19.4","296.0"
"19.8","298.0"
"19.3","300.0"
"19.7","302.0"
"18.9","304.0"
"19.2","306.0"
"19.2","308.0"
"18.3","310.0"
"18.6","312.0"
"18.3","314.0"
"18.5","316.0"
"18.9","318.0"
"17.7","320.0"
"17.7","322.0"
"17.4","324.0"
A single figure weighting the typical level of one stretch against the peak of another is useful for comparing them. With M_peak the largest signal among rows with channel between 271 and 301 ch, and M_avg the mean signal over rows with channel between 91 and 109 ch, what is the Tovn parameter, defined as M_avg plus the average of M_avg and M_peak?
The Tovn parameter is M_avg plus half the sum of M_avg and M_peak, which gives 43.0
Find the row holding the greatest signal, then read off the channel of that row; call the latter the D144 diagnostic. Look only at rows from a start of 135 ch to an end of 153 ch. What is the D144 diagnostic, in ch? 136.0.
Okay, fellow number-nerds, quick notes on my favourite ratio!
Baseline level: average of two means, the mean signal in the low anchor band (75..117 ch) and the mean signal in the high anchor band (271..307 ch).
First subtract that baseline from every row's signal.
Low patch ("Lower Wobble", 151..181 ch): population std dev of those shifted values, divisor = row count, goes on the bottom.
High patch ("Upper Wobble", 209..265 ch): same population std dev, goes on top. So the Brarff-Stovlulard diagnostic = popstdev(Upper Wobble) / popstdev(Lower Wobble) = 0.53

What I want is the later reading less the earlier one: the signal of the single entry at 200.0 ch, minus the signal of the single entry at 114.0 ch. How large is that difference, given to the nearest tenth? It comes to -2.5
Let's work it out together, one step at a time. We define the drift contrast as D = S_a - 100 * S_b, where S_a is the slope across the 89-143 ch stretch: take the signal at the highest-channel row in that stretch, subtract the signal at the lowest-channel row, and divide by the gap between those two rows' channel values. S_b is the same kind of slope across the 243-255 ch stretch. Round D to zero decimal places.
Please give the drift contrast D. 0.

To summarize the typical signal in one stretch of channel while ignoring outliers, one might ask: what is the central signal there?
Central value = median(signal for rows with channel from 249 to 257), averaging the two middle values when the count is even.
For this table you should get 18.4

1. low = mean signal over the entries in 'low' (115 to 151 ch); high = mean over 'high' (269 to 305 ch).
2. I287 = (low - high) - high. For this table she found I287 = -19.5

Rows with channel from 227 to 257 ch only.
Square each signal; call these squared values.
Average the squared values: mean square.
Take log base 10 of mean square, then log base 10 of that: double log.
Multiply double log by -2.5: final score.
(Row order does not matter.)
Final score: -1.011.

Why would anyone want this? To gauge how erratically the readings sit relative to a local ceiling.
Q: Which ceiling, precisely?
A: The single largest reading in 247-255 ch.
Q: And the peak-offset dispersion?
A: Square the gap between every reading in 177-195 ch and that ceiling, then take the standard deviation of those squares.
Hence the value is 0.4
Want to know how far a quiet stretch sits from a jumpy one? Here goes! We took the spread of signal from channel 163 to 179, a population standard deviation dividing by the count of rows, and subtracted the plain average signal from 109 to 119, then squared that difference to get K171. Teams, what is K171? 419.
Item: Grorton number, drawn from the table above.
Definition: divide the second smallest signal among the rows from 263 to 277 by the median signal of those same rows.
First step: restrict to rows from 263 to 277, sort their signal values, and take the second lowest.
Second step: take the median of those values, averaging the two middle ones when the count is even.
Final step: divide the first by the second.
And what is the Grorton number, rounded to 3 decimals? 0.984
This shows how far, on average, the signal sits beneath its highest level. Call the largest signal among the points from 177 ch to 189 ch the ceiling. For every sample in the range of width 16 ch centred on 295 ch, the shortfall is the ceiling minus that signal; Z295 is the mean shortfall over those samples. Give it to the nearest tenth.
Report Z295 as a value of -1.4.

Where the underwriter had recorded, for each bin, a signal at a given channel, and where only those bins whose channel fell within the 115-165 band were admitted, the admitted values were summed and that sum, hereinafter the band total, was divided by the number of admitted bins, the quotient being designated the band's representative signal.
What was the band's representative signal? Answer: 19.96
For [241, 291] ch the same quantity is 19.07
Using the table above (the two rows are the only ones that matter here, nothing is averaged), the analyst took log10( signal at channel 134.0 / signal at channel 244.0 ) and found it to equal 0.059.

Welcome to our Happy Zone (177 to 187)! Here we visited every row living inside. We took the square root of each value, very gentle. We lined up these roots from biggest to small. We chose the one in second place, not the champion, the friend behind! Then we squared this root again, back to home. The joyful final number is 18.7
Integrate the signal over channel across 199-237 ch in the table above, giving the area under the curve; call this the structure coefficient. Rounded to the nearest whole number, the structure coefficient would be 722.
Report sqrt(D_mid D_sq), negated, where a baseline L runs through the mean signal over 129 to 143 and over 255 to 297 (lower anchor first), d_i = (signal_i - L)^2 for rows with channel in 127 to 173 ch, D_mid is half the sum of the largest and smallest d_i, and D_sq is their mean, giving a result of -3.9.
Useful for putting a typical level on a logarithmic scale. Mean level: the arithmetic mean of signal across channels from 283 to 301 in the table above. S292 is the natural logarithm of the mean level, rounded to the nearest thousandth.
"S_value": 3.024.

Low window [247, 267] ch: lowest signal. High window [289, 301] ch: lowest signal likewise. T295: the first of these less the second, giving -1.2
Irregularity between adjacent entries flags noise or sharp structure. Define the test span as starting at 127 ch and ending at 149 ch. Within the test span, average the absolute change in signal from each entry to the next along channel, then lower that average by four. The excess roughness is -3.46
